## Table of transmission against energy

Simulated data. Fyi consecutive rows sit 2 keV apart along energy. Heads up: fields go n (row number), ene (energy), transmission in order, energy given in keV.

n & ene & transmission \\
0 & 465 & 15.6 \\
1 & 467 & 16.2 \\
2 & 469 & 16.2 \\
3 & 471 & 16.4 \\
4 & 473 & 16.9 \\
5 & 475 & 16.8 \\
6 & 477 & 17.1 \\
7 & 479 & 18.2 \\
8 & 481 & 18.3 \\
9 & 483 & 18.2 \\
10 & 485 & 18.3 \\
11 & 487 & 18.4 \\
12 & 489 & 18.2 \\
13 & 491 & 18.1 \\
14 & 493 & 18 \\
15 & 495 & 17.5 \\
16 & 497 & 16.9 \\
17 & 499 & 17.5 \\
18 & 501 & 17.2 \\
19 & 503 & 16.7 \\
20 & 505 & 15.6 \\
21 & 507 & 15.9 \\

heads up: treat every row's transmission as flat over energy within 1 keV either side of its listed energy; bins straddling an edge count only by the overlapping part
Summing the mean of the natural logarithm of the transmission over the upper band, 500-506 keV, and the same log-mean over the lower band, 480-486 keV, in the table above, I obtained 5.71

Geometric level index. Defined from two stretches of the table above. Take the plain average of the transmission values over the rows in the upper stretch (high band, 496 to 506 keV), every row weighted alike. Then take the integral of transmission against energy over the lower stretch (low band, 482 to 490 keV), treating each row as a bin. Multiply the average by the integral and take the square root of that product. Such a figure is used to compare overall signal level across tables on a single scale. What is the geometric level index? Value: 50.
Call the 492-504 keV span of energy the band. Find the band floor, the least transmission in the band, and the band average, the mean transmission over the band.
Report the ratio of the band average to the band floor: 1.04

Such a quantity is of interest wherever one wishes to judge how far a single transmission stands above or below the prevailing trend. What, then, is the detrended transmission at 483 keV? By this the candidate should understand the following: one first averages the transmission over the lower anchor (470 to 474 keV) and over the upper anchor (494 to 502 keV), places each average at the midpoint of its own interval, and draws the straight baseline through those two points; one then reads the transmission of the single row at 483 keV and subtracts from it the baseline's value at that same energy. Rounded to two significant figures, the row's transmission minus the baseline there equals 1.3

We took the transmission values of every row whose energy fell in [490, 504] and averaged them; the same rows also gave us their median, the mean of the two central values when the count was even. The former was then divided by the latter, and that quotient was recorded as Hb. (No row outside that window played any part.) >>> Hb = 1.00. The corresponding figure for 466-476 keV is 1.01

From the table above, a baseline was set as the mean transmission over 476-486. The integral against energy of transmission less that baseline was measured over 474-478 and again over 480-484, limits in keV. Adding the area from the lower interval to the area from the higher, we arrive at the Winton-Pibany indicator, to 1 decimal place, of -3.4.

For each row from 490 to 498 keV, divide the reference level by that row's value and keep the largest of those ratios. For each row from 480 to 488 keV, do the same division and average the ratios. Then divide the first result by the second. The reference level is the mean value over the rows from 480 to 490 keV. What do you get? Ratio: 1.083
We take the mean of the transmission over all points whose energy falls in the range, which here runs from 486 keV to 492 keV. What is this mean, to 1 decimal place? 18.2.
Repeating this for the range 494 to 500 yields 17.3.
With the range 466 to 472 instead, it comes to 16.3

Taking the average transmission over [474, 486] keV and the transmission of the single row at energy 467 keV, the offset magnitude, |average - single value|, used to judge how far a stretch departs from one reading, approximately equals 1.6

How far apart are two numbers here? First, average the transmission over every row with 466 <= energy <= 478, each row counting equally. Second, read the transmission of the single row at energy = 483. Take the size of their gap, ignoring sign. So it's 1.60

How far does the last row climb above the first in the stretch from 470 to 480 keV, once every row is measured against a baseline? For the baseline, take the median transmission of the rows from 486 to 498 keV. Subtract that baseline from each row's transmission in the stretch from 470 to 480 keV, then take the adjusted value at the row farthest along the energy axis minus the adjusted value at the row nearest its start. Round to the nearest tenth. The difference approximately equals 1.8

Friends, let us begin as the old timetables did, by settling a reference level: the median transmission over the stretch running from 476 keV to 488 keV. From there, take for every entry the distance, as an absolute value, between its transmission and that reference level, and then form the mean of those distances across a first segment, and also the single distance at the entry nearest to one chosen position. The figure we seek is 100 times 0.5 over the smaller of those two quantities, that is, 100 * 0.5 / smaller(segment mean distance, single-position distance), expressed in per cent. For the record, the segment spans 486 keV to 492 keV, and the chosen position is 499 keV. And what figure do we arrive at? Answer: 429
